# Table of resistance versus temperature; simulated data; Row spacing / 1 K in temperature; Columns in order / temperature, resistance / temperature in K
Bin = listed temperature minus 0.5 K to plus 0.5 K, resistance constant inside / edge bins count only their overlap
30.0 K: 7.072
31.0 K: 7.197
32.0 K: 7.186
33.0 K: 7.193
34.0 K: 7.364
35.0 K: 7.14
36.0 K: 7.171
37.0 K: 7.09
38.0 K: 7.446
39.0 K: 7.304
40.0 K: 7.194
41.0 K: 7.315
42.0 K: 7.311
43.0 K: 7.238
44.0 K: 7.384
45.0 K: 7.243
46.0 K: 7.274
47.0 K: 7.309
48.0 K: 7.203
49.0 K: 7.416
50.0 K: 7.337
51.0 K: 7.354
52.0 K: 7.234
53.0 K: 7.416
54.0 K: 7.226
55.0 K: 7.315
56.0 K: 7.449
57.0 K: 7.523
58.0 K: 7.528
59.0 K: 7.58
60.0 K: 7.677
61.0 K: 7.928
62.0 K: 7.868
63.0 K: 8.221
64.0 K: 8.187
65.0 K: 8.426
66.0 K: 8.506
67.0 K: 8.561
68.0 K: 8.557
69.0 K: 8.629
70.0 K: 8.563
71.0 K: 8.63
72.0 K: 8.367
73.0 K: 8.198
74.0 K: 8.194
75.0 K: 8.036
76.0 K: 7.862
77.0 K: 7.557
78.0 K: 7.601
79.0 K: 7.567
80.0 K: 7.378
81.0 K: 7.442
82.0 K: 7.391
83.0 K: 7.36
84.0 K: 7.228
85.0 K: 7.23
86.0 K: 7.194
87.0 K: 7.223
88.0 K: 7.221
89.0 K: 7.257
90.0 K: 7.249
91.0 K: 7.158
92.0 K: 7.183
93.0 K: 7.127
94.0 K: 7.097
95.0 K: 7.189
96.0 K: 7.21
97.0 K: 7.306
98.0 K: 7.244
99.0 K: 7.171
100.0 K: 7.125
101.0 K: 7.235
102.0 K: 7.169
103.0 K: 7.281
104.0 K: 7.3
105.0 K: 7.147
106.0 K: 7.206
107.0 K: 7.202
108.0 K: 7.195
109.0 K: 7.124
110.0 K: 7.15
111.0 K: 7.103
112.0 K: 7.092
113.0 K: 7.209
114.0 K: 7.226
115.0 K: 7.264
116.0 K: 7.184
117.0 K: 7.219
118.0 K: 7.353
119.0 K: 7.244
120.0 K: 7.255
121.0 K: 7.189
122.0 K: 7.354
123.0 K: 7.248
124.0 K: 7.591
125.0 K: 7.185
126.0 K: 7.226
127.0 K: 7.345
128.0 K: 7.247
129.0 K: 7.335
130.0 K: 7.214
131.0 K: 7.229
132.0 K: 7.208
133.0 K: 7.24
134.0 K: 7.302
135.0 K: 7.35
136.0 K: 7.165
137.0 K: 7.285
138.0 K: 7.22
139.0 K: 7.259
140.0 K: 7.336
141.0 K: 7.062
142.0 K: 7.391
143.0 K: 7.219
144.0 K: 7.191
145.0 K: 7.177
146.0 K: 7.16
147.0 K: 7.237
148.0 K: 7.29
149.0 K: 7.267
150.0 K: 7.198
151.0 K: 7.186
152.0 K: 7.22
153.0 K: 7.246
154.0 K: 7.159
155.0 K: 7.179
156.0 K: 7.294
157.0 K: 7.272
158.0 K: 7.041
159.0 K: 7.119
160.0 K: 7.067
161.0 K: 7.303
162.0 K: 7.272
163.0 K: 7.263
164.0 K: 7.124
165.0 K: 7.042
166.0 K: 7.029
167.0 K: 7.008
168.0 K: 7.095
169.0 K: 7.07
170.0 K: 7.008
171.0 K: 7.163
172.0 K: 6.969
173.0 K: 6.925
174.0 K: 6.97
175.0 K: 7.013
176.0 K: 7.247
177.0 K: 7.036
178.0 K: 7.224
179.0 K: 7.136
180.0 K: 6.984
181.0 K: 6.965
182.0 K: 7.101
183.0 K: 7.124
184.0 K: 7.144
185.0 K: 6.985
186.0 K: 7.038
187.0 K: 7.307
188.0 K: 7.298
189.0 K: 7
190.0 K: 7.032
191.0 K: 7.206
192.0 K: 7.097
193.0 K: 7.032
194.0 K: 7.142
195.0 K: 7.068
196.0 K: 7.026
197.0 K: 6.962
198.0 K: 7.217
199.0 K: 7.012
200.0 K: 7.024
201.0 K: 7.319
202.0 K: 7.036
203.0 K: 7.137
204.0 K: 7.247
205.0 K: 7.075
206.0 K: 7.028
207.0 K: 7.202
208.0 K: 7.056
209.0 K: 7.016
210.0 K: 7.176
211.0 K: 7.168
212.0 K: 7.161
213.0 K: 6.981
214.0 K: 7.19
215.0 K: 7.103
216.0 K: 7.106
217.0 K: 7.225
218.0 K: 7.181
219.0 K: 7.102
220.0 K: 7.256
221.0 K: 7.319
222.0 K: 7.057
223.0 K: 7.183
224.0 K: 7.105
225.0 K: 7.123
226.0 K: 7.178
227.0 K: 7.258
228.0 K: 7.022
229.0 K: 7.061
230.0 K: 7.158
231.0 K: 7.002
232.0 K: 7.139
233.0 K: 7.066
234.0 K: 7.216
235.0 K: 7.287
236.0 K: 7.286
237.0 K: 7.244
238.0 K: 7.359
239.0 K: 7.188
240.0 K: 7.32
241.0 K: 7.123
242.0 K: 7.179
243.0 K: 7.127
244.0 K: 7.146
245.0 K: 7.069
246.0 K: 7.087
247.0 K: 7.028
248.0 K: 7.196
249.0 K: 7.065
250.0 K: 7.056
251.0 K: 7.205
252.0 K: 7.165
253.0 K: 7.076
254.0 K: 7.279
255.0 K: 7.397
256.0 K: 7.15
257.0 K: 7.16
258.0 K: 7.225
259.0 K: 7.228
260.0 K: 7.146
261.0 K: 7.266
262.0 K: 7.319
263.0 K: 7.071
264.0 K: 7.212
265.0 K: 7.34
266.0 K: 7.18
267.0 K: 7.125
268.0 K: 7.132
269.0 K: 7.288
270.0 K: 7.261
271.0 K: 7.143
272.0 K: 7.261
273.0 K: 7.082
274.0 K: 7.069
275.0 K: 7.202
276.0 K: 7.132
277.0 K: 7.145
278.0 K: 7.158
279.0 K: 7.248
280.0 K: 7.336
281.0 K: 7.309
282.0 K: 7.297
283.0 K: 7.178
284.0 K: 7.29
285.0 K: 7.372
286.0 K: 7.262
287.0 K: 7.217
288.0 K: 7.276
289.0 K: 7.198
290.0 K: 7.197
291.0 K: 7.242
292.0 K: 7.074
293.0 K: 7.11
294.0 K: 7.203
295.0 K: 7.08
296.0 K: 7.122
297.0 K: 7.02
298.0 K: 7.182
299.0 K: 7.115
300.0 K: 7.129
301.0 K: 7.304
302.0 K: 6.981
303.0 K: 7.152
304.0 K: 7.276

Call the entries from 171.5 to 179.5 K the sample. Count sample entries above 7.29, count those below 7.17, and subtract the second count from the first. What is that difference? -6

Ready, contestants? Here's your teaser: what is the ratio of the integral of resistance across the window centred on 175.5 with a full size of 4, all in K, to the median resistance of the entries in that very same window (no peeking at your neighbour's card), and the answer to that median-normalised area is 4.02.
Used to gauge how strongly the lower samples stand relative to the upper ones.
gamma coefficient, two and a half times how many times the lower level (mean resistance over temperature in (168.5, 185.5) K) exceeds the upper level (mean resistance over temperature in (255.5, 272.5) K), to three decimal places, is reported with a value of 2.450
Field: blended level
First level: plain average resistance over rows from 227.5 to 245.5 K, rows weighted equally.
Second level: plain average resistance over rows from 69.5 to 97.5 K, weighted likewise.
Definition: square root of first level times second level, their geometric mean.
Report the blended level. 7.35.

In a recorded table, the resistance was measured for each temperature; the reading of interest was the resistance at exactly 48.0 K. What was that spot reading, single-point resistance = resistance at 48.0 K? 7.203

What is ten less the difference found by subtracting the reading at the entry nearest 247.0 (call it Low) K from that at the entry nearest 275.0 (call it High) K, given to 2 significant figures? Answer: 9.8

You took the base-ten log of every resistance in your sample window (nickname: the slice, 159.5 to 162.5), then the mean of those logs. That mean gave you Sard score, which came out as 0.858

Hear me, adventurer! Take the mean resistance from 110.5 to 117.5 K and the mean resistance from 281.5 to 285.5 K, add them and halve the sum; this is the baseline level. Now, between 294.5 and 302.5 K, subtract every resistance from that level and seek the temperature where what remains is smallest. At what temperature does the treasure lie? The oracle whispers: 301.0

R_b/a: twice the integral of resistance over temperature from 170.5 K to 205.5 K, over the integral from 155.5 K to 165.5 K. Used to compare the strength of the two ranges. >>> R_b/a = 7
